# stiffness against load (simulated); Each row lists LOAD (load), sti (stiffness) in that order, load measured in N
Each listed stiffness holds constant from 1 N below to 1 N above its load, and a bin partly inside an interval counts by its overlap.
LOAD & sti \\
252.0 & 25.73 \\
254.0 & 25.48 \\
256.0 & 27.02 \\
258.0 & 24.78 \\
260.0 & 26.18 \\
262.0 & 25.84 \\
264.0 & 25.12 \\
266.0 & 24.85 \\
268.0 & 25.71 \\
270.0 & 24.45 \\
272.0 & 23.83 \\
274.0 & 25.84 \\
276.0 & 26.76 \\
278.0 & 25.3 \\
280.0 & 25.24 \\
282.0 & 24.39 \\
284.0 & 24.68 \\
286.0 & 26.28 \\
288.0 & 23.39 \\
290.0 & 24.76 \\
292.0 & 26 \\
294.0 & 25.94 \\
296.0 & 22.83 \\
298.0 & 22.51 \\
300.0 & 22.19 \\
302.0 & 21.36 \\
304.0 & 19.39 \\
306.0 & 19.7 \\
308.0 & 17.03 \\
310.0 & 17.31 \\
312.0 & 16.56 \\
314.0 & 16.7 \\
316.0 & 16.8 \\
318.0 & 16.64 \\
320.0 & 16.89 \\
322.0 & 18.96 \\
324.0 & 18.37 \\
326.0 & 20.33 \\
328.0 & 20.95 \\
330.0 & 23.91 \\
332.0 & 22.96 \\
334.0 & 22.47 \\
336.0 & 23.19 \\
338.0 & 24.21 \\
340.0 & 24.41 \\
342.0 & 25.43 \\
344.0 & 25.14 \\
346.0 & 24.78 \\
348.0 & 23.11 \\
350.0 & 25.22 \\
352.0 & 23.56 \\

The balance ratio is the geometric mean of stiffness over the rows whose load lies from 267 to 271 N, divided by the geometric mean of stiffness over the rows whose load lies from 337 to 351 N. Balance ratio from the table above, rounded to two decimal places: 1.02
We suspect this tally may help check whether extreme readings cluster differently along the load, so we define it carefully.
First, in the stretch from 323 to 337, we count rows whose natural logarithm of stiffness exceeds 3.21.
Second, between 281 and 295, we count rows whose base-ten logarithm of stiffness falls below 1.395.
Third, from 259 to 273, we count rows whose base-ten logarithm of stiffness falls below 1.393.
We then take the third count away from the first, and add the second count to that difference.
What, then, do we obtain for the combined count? 2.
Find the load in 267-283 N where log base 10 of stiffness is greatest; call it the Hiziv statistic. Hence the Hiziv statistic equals 276.0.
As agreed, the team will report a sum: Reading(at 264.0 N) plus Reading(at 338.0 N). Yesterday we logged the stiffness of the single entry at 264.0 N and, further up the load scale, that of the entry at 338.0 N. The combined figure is 49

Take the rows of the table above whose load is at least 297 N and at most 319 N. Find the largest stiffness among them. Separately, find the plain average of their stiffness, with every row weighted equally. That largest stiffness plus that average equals 41.3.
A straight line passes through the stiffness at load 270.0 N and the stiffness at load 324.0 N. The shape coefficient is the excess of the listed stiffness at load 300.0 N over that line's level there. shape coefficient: 1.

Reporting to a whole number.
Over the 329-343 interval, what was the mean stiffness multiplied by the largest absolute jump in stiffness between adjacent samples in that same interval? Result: 24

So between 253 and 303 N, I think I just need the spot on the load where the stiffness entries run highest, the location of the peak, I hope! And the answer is 256.0 N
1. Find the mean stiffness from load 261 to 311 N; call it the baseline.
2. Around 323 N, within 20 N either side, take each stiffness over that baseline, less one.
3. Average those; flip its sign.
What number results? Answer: 0.15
